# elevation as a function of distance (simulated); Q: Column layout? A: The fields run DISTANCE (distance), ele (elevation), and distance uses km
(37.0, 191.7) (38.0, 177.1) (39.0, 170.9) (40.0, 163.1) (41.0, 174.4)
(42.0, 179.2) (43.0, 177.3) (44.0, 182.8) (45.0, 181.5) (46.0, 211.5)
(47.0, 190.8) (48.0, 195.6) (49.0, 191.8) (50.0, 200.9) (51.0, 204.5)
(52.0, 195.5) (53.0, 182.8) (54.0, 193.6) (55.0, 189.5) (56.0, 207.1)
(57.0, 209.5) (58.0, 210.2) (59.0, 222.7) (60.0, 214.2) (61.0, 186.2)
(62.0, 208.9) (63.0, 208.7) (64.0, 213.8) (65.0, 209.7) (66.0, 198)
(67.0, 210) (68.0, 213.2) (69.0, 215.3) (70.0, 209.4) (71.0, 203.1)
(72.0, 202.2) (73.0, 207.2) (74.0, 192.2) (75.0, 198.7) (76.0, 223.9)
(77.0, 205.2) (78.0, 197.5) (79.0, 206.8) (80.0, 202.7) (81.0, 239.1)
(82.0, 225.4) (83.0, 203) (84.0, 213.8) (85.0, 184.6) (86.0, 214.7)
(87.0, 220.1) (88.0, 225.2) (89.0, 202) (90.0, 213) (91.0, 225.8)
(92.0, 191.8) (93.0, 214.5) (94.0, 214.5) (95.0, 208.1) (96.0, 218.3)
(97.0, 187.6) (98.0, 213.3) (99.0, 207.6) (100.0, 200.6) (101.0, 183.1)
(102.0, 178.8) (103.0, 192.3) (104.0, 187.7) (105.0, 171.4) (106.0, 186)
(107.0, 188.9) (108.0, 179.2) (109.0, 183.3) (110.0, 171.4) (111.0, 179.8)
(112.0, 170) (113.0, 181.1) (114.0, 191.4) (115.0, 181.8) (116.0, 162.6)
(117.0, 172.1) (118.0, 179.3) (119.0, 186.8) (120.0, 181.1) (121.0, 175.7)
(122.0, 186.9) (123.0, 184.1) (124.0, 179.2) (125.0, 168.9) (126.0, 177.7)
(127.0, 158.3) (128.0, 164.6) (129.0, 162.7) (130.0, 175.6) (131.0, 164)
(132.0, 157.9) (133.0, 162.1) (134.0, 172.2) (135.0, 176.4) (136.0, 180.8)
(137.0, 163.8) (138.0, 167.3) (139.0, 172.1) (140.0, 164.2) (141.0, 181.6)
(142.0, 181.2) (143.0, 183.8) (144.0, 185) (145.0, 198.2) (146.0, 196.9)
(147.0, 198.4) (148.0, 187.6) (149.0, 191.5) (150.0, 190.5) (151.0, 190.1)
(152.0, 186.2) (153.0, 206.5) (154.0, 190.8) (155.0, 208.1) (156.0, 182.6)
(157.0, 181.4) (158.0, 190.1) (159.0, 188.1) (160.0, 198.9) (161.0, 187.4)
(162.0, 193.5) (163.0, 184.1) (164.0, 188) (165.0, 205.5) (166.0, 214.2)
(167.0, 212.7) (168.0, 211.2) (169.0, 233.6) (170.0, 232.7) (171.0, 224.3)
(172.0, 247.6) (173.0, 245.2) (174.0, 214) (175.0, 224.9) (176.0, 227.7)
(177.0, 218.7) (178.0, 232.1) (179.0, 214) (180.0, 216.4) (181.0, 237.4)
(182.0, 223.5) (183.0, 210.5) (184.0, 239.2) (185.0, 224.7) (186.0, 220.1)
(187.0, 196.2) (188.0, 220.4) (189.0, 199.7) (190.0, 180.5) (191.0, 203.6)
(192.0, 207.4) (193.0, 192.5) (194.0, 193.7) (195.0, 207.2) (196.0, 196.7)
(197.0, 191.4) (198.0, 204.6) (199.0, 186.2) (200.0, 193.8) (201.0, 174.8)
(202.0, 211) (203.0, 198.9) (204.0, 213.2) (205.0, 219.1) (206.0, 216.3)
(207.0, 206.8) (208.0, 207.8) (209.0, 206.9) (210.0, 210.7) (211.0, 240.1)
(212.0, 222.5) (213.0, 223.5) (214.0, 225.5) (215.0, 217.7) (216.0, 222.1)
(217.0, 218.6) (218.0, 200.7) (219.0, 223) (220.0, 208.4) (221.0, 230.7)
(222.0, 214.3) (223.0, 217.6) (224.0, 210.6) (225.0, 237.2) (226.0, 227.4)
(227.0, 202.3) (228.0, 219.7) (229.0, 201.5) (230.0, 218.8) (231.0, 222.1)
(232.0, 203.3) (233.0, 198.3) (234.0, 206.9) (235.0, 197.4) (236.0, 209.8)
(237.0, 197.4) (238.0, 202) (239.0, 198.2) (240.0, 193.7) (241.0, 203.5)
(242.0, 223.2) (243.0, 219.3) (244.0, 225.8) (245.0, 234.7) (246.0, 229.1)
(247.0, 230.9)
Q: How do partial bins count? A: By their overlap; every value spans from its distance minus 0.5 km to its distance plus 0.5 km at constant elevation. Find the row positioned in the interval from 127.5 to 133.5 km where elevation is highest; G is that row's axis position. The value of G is 130.0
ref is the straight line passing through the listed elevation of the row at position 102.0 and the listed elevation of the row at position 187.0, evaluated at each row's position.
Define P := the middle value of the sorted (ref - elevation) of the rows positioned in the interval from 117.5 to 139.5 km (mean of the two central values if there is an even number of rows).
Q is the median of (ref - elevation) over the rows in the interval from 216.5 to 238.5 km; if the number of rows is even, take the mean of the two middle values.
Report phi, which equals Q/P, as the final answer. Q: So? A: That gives -1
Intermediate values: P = 11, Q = -6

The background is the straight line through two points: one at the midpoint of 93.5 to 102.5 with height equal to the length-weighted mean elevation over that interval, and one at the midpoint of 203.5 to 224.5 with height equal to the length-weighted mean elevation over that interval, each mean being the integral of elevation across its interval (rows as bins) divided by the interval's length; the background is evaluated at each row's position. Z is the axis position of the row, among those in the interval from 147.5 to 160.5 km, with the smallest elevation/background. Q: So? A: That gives 157.0 km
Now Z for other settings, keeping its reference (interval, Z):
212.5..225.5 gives 218.0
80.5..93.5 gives 85.0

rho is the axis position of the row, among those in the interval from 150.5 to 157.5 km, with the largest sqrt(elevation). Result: 155.0 km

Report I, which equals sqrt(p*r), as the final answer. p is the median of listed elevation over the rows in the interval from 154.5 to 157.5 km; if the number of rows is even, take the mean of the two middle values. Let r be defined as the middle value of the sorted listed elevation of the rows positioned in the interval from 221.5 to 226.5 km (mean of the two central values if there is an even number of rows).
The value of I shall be 199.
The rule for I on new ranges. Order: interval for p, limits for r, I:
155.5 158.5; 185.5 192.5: 193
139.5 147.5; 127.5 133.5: 174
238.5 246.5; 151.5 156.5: 205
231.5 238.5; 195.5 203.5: 199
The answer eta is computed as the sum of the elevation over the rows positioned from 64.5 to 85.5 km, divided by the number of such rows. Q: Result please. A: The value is 208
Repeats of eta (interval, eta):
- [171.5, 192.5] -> 219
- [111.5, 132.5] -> 174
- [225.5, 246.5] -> 211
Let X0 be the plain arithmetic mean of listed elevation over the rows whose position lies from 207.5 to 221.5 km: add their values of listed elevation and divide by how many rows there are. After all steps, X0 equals 218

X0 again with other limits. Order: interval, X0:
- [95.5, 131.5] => 181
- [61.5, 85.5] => 208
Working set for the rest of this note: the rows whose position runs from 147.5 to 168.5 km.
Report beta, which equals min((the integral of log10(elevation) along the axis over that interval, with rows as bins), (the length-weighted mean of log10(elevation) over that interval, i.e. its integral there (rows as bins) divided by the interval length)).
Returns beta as 2.29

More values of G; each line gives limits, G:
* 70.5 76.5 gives 76.0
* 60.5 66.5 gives 64.0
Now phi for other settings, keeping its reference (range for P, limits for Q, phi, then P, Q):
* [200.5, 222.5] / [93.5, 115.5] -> 1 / -15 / -7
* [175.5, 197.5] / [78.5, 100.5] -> 2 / -17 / -36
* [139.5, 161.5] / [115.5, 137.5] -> 24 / 0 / 9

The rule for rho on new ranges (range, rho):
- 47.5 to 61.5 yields 59.0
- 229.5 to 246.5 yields 245.0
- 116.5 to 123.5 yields 122.0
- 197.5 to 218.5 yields 211.0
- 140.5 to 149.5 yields 147.0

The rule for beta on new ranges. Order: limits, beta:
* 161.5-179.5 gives 2.34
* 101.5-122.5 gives 2.26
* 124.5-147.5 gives 2.24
